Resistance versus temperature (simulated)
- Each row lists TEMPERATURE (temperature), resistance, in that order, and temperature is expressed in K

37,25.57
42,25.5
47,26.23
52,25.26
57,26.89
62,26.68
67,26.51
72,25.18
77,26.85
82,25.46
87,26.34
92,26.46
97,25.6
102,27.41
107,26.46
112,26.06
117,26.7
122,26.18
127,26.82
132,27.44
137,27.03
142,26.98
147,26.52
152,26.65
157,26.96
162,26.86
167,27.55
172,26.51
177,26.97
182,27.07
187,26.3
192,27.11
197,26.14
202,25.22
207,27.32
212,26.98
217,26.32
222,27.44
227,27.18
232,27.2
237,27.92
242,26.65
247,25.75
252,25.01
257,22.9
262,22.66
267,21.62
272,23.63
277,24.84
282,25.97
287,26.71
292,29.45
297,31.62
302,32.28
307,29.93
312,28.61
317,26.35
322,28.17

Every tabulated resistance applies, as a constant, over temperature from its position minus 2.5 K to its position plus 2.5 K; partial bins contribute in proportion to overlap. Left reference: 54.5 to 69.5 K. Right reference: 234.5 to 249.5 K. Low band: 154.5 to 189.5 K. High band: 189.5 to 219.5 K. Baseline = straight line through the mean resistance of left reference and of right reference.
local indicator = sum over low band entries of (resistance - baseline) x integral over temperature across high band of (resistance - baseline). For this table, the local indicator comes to -7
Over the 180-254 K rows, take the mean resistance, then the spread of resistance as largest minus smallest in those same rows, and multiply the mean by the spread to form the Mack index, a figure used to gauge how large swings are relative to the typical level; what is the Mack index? 78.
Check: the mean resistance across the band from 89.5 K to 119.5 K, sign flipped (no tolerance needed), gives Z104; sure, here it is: -26.4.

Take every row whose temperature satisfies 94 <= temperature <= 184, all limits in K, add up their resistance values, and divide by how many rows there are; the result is 26.8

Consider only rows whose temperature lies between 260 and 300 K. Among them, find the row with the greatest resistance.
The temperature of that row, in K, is 297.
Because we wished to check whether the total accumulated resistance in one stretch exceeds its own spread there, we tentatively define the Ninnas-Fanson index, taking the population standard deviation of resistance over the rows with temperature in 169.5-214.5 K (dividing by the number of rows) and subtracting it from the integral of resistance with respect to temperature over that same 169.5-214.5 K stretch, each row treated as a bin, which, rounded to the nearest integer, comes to 1197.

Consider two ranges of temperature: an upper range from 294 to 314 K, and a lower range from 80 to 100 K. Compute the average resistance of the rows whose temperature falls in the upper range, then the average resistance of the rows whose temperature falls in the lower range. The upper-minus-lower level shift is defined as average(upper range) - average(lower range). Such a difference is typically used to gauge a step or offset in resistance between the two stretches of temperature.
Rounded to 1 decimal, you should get 4.6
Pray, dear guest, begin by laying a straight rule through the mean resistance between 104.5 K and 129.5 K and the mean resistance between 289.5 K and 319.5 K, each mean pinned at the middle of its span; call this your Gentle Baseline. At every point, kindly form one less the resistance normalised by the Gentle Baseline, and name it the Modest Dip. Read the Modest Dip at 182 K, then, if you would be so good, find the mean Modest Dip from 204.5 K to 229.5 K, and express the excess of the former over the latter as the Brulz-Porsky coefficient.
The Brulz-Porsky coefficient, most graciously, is -0.02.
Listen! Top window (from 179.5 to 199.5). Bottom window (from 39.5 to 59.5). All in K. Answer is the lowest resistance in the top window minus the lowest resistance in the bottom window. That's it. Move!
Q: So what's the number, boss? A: 1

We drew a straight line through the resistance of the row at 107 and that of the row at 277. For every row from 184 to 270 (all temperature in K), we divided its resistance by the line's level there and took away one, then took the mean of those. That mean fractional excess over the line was 0.021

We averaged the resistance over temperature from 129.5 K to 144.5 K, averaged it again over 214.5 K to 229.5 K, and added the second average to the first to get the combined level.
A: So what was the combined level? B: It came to 54.1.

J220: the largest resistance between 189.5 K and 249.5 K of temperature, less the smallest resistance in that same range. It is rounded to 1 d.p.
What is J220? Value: 2.7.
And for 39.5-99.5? 1.7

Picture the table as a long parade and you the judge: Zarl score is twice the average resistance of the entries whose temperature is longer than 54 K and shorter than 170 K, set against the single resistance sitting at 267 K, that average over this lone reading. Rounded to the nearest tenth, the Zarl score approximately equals 2.5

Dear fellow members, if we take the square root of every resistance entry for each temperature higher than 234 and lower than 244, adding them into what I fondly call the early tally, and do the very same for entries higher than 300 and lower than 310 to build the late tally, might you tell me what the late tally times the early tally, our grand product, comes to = 117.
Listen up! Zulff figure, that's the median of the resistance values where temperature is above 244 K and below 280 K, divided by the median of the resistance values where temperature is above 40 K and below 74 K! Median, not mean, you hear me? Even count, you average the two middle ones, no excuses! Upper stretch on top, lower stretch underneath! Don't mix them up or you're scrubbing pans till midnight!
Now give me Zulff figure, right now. 0.90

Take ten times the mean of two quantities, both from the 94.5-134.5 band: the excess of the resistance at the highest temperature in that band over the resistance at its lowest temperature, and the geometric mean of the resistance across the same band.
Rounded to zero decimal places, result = 142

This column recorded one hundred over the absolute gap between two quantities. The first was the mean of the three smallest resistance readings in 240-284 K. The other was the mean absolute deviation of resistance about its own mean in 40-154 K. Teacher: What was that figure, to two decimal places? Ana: 4.57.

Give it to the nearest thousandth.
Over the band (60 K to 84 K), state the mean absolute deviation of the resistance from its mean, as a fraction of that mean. 0.025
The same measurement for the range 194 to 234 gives 0.023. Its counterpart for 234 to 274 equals 0.074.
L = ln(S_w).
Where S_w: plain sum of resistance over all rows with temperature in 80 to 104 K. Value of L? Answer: 4.88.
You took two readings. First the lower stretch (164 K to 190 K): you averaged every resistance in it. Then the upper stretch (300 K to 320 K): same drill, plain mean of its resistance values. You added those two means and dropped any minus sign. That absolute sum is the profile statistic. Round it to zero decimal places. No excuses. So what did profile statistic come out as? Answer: 56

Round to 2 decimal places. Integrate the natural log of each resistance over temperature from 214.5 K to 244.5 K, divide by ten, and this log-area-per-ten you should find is 9.90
